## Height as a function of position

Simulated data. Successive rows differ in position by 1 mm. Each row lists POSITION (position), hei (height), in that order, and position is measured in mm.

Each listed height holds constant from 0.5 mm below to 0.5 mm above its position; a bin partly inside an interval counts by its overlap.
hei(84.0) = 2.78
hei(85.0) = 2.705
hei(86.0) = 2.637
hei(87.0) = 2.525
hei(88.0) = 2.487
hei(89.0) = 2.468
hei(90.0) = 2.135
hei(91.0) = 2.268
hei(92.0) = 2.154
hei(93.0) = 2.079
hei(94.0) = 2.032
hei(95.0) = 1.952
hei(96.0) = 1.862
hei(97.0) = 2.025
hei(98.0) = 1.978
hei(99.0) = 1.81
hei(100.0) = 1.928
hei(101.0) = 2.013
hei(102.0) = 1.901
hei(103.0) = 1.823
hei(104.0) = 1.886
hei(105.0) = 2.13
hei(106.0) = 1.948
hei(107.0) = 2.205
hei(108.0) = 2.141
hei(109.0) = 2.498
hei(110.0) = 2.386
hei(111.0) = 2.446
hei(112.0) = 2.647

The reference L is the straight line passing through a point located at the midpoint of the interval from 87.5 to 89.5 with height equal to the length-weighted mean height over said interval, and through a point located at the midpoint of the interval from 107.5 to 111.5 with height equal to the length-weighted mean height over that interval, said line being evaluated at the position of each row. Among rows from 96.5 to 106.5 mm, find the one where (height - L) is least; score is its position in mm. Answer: 99.0 mm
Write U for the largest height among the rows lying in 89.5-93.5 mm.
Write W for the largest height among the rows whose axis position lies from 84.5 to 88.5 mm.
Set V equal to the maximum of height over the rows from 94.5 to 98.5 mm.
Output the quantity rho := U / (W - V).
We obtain 3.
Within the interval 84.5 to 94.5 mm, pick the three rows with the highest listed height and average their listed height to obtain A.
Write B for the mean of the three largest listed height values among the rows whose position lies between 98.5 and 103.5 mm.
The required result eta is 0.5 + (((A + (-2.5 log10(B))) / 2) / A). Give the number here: 0.862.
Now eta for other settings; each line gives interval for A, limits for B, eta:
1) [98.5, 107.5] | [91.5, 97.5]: 0.811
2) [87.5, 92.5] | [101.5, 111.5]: 0.799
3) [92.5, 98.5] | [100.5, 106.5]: 0.812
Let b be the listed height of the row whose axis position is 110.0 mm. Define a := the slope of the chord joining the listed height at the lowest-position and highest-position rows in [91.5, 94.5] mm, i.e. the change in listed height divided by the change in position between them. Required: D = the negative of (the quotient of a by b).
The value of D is 0.03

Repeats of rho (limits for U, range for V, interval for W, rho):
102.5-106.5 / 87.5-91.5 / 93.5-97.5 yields -5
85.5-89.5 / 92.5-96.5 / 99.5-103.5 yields -40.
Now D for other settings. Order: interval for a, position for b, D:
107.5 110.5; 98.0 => -0.06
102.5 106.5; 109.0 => -0.02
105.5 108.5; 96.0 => -0.05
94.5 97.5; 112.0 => -0.01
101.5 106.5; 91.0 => -0.01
